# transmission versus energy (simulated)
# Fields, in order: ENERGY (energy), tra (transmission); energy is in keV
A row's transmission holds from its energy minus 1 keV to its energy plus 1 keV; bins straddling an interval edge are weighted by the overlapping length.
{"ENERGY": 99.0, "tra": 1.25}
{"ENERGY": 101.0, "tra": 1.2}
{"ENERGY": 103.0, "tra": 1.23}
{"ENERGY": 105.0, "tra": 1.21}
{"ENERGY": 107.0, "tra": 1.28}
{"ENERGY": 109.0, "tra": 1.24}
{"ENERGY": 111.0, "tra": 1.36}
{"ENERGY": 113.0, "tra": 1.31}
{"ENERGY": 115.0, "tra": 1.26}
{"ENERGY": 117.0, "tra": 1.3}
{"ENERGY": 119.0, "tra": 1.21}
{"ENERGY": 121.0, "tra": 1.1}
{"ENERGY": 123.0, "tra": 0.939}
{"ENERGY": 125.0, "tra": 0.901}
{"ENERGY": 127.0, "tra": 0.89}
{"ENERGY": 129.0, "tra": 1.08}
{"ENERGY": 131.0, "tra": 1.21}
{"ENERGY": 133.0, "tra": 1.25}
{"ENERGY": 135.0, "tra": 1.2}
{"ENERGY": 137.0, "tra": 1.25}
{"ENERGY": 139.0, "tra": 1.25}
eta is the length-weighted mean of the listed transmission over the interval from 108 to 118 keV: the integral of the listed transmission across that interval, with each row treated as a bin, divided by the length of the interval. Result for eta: 1.29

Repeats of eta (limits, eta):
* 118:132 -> 1.05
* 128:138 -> 1.20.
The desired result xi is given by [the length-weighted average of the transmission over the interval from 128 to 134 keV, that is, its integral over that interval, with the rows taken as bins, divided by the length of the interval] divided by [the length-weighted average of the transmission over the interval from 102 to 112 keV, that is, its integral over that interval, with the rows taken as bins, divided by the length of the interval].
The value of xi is 0.93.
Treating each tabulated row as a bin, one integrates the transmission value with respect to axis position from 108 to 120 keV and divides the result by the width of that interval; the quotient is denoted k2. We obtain 1.28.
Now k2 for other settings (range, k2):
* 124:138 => 1.11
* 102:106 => 1.22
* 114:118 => 1.28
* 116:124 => 1.14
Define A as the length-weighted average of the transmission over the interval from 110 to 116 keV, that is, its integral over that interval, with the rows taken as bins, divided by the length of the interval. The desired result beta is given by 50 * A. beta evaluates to 65.5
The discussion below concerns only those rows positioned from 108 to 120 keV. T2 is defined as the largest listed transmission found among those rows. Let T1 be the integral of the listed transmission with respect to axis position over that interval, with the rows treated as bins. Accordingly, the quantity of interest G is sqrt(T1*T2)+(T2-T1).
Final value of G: -9.4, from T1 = 15.4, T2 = 1.36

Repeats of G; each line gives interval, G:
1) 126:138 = -8.4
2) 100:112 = -9.2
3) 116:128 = -7.3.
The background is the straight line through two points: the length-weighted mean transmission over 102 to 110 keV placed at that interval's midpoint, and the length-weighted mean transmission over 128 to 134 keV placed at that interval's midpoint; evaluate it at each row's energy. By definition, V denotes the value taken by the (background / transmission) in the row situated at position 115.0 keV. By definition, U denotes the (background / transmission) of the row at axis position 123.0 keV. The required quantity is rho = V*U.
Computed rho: 1.2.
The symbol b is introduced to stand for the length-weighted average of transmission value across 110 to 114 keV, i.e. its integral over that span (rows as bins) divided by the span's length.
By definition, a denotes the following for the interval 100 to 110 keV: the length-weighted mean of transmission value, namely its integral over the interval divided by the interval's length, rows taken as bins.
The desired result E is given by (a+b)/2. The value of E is 1.28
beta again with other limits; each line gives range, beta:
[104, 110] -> 62.2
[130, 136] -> 61.0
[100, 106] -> 60.7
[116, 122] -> 60.2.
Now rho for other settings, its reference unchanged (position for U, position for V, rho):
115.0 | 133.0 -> 0.9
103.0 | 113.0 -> 0.9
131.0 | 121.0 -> 1.1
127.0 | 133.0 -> 1.3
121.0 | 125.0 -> 1.5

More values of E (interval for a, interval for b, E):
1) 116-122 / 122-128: 1.06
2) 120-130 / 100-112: 1.12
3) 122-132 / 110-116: 1.16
